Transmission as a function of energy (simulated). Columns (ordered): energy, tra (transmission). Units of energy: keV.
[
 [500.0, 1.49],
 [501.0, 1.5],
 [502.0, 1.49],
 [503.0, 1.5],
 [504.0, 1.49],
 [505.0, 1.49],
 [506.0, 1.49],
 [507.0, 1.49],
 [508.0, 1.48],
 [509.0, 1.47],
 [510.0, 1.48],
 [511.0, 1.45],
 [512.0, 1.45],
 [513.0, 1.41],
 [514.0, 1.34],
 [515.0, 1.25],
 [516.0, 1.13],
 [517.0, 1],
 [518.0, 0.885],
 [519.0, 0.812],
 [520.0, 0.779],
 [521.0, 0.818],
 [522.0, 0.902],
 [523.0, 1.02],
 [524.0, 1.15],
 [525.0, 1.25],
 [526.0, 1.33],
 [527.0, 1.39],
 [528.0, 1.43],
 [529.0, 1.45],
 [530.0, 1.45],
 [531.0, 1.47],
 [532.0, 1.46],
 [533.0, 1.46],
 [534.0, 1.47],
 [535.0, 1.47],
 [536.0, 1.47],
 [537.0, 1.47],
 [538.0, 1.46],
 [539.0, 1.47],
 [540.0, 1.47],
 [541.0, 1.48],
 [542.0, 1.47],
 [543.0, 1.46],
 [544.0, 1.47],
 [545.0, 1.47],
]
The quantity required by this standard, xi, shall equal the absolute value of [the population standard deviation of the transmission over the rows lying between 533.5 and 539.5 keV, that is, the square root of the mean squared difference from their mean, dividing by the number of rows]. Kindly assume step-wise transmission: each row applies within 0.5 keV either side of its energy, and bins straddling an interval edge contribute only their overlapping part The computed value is 0.004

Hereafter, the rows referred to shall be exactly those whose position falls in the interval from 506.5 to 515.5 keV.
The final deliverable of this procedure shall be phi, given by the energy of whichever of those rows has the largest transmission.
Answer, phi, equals 507.0 keV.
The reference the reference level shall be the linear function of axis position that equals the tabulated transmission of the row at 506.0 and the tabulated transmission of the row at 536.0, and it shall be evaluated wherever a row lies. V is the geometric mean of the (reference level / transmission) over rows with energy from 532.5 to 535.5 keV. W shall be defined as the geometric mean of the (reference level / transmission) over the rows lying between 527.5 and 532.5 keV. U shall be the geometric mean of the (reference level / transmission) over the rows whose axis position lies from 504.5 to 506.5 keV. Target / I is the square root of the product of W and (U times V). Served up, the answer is 1.01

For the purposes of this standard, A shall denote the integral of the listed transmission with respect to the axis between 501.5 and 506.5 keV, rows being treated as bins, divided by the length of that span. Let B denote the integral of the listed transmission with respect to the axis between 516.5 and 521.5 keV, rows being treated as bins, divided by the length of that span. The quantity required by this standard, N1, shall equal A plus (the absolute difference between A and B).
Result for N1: 2.13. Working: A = 1.49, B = 0.86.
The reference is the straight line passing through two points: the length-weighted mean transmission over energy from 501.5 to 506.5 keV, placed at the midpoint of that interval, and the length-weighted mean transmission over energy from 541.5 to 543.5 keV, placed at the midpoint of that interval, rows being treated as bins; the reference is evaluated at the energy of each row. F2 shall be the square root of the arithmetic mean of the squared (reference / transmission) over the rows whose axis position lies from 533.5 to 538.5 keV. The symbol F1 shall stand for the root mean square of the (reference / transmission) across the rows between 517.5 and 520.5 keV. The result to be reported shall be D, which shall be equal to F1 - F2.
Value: 0.8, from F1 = 1.8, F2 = 1.00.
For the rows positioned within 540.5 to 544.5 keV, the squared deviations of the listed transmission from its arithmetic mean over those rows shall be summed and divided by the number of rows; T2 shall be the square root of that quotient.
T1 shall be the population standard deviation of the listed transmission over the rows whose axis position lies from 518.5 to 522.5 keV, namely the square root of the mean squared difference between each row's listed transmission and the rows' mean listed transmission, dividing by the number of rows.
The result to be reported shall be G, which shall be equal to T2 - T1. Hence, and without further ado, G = -0.04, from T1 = 0.05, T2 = 0.01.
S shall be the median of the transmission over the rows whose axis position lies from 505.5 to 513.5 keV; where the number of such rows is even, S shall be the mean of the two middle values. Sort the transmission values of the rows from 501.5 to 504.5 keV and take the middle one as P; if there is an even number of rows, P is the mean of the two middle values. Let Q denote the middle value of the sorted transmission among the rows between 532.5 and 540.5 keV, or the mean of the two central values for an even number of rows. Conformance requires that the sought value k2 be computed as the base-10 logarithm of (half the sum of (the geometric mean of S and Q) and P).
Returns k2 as 0.17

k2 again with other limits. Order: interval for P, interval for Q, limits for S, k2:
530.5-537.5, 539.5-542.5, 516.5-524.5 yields 0.12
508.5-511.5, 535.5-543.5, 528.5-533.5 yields 0.17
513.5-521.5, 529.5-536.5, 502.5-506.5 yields 0.08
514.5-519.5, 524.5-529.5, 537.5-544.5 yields 0.08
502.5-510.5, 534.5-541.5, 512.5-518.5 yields 0.15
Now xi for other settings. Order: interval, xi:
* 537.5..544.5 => 0.006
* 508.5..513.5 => 0.024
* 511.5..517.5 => 0.158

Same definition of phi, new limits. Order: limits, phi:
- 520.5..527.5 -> 527.0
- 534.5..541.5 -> 541.0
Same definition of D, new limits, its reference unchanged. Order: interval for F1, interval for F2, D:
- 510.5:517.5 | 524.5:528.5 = 0.1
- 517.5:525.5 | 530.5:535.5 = 0.6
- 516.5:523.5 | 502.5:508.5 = 0.7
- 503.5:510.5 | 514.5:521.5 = -0.6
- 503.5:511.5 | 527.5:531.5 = 0.0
